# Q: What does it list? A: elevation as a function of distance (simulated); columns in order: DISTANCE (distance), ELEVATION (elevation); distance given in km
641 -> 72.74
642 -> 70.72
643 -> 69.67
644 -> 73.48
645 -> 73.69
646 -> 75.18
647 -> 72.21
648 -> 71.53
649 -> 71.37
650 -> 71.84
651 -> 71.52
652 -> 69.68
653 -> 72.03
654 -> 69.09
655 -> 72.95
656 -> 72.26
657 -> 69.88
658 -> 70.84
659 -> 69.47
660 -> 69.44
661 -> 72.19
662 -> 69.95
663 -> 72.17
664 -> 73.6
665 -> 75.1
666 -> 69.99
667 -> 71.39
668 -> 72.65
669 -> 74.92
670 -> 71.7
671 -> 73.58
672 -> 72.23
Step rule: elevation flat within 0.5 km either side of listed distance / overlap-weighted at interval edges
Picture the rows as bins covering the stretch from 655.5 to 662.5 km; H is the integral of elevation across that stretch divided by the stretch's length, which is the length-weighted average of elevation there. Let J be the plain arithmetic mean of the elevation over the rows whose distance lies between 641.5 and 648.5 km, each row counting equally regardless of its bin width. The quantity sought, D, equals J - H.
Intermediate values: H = 70.6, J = 72.4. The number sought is 1.8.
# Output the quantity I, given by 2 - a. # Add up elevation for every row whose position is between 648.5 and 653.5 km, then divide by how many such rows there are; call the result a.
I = -69.3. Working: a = 71.3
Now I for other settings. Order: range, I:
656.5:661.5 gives -68.4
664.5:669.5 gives -70.8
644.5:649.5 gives -70.8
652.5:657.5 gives -69.2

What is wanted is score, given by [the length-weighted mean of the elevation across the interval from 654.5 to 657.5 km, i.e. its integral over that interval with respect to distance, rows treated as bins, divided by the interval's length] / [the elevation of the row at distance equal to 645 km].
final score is 0.97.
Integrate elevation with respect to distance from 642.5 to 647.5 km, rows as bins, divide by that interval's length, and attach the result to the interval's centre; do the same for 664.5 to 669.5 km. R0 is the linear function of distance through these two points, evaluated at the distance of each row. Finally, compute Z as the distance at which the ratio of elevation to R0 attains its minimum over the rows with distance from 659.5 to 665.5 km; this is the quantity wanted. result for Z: 660 km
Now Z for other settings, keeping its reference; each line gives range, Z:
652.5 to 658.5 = 654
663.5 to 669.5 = 666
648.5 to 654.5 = 654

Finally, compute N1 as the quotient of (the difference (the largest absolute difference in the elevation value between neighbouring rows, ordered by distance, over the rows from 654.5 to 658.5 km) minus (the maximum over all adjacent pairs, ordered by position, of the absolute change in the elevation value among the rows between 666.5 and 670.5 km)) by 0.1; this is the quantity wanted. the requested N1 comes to -8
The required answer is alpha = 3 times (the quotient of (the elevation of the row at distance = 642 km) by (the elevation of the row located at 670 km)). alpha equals 2.96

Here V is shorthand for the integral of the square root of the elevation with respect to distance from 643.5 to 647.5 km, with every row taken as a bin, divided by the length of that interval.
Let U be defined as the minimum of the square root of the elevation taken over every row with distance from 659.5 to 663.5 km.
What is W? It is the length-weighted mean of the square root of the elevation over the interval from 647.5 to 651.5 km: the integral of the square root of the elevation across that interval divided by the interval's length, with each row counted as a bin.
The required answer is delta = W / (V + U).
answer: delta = 0.500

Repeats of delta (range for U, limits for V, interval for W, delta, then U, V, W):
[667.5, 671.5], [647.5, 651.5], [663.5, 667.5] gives 0.503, 8.47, 8.46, 8.52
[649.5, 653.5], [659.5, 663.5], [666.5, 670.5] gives 0.508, 8.35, 8.42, 8.52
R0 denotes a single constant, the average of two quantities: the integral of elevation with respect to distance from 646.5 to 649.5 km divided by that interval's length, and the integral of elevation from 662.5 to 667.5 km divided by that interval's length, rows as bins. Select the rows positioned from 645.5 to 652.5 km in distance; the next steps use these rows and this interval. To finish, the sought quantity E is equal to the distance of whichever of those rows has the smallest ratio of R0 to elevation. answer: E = 646 km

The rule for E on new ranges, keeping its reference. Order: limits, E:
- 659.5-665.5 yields 665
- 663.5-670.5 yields 665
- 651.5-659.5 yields 655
